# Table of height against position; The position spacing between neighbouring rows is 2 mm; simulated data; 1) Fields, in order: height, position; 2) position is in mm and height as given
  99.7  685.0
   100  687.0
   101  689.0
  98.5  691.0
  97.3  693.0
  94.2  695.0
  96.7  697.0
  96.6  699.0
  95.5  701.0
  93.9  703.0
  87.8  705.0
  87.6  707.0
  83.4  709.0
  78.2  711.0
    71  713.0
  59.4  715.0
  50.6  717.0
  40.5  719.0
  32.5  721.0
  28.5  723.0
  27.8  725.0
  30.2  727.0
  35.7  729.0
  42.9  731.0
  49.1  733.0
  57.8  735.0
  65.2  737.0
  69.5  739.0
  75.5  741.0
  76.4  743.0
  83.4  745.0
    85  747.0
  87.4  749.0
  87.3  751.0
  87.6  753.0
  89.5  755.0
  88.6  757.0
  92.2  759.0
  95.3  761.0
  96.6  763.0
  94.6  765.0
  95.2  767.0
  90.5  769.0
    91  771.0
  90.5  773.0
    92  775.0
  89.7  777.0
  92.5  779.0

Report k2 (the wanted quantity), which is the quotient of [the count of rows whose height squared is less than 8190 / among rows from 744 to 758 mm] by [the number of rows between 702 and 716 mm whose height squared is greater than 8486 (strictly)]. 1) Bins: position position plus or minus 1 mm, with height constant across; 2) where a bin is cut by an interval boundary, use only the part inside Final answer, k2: 7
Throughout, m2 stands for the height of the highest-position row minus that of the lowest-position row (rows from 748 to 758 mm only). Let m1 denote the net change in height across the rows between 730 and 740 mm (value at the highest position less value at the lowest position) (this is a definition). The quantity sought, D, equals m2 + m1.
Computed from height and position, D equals 28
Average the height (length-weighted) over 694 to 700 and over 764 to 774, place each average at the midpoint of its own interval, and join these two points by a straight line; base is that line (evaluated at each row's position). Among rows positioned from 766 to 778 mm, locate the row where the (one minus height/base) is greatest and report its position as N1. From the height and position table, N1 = 777.0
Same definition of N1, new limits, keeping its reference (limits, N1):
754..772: 757.0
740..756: 741.0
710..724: 723.0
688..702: 695.0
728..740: 729.0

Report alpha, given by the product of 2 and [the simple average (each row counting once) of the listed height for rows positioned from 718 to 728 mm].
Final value 64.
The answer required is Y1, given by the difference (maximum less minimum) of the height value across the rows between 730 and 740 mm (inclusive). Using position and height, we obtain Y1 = 27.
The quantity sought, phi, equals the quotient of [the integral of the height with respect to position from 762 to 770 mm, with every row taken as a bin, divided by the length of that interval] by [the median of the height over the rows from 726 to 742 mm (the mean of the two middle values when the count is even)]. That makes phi 1.8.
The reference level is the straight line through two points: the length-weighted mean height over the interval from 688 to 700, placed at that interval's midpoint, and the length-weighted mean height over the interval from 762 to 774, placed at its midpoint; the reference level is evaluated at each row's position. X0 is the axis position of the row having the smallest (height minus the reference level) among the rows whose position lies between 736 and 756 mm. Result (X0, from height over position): 737.0 mm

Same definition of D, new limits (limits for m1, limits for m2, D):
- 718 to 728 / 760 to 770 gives -15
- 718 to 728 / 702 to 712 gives -26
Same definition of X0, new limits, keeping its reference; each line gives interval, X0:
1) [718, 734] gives 725.0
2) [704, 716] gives 715.0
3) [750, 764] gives 751.0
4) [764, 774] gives 769.0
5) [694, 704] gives 695.0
